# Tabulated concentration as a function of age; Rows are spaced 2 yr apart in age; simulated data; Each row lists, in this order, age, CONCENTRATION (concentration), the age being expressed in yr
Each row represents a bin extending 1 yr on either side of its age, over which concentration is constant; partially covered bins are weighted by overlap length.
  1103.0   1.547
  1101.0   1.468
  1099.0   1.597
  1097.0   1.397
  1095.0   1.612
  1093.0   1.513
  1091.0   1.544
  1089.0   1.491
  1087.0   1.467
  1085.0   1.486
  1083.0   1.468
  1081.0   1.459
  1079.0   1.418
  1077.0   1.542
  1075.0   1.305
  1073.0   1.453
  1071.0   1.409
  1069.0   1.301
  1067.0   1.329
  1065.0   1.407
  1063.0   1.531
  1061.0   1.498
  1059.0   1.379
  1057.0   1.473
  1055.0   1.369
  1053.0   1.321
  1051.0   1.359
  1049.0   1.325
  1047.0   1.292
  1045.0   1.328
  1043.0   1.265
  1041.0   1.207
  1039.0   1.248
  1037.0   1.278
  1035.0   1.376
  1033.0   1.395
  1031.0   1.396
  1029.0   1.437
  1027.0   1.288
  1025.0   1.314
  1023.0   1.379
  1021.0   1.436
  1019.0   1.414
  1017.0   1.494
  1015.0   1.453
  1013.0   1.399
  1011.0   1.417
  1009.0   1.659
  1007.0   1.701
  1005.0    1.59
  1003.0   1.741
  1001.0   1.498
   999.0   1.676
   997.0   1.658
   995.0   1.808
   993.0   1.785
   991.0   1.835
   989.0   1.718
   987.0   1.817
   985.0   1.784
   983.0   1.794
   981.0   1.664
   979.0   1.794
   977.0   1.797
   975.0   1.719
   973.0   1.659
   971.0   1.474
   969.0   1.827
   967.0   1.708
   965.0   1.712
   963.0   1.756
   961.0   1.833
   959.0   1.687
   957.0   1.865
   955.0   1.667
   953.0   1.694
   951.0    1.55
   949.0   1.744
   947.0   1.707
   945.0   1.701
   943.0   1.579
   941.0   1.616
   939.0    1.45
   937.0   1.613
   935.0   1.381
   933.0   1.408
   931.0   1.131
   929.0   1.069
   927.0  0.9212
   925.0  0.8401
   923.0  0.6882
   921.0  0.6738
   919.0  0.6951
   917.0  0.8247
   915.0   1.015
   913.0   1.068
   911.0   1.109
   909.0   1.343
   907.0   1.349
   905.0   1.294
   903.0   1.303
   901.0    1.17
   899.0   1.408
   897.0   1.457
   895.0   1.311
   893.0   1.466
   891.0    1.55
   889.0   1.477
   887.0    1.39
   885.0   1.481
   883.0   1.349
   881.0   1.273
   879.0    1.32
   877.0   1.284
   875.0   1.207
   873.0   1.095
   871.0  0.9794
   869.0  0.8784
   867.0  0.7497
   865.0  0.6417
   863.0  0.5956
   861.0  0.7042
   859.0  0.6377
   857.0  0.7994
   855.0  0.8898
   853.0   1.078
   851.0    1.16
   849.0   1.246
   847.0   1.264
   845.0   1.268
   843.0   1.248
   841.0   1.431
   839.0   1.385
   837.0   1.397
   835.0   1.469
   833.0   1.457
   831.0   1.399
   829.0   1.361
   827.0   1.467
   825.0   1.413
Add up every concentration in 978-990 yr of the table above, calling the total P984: 10.6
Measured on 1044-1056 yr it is 8.0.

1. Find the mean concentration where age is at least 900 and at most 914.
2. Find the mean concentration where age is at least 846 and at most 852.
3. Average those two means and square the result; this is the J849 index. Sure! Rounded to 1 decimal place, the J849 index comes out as 1.5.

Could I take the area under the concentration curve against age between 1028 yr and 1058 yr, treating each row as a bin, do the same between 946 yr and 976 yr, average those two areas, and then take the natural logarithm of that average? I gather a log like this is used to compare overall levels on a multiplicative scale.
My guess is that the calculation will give 3.82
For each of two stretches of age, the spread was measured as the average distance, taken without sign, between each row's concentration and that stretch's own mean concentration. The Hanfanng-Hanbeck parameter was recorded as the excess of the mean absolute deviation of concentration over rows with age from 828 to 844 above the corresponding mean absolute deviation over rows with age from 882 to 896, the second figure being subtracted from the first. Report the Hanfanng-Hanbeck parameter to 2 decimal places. -0.02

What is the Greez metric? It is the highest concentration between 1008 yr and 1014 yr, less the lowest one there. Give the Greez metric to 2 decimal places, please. 0.26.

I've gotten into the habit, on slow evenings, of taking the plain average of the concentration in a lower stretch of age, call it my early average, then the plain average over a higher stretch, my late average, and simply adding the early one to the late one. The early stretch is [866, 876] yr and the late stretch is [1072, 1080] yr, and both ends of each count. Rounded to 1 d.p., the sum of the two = 2.4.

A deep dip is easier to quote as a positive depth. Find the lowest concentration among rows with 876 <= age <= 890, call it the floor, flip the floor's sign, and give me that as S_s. -1.27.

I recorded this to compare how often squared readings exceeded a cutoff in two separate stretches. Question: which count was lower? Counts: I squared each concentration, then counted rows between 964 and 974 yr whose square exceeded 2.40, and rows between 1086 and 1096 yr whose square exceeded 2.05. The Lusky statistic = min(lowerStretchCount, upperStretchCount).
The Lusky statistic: 4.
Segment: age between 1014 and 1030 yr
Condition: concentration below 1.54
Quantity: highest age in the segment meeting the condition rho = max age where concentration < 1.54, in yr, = 1029.0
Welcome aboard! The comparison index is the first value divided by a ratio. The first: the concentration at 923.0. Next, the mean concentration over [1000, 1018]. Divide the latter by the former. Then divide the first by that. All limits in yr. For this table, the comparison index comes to 0.31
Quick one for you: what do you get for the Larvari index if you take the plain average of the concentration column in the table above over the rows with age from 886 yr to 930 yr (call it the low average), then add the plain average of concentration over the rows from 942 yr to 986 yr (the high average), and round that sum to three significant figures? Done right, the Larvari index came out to 2.87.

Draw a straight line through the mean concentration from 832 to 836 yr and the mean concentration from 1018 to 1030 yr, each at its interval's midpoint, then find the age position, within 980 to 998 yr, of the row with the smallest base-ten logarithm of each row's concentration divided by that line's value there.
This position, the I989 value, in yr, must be 981.0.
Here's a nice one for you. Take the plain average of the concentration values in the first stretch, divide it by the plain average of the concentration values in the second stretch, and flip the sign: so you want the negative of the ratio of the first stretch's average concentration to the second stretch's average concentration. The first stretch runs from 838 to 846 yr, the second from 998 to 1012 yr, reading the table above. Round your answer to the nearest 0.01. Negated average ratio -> -0.83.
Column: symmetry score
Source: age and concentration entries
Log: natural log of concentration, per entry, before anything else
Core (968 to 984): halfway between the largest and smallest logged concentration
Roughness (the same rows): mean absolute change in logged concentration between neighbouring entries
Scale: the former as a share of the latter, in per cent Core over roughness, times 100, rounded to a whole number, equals 614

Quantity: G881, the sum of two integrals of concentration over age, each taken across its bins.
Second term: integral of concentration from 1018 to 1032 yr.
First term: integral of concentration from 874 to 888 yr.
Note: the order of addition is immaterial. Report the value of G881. 38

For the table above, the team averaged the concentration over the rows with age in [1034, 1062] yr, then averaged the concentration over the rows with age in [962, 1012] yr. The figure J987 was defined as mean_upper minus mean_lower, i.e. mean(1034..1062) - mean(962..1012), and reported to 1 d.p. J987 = -0.4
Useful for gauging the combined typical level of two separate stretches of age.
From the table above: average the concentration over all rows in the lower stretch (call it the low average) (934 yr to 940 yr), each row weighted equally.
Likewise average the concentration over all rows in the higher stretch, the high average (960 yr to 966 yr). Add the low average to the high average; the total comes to 3.2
